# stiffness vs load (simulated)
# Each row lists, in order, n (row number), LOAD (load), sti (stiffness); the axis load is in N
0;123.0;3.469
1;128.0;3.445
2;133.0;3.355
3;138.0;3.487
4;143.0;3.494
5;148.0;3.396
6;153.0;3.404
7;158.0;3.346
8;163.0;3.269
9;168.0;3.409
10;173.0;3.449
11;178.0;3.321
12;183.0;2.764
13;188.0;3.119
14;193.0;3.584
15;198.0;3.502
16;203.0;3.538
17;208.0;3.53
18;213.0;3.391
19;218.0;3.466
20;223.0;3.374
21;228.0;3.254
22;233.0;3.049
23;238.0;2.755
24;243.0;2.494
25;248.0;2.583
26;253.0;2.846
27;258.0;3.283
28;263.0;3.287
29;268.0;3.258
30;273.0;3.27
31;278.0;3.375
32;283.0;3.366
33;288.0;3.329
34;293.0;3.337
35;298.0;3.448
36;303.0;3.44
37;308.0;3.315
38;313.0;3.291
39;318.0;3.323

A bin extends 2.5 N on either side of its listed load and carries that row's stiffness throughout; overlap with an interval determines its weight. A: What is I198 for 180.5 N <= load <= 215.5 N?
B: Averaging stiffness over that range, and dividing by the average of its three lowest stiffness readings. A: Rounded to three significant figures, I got 1.08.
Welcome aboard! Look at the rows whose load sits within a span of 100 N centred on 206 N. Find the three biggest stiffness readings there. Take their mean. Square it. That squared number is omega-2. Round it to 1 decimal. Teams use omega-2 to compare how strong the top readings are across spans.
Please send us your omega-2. 12.6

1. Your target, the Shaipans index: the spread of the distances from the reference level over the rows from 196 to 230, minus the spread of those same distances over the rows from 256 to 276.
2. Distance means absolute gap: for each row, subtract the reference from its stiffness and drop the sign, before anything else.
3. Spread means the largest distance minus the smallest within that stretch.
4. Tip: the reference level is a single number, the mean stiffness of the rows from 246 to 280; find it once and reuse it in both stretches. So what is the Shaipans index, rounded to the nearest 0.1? 0.3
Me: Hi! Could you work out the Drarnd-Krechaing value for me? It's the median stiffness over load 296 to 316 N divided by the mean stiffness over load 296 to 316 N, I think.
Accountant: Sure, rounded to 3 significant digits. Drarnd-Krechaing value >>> 1.00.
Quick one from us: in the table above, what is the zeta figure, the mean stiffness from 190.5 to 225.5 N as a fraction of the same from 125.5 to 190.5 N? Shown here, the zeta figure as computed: 1.05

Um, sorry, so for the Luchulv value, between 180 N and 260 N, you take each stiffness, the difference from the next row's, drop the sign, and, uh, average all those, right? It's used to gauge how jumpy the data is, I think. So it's 0.19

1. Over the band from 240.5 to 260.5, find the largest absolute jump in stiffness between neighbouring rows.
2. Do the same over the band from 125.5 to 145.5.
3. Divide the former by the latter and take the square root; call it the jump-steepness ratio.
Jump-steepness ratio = 1.8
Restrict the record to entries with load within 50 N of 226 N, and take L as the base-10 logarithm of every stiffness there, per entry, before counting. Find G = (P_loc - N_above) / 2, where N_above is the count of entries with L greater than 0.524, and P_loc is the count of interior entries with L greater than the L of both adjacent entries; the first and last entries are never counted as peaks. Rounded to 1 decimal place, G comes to -1.5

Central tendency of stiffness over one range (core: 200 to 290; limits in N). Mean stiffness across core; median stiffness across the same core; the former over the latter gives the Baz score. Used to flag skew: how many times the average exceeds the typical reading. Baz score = 0.97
